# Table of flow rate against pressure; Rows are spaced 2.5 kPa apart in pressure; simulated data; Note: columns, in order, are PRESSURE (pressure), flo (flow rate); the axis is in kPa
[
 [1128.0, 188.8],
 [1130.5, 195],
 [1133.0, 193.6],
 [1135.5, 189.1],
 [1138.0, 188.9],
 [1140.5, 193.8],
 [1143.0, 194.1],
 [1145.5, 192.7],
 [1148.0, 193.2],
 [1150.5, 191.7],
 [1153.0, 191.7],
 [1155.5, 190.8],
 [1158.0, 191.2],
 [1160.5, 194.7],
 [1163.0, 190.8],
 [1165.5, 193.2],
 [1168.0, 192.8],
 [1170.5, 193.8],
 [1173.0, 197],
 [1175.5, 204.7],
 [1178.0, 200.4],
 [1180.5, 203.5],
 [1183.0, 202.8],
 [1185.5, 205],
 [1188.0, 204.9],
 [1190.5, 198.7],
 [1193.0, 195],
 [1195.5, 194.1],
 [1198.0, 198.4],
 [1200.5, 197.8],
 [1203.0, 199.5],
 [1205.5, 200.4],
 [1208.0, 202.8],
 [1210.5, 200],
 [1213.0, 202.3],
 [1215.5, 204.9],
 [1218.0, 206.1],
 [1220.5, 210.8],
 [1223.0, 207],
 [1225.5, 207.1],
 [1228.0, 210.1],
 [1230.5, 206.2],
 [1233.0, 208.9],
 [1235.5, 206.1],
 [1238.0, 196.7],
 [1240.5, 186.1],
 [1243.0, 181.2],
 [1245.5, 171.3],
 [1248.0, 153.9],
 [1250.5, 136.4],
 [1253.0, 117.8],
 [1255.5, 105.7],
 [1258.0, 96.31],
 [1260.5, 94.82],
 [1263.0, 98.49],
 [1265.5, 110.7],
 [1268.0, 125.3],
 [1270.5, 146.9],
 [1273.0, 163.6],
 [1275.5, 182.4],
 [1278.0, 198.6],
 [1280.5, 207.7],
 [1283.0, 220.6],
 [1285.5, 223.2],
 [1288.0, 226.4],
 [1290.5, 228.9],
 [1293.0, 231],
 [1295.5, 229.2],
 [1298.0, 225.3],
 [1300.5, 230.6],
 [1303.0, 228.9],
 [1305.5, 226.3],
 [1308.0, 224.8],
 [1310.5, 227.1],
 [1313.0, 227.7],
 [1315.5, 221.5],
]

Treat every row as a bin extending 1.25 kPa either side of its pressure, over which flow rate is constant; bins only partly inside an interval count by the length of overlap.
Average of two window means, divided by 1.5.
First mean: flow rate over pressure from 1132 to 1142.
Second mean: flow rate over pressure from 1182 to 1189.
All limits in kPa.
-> 132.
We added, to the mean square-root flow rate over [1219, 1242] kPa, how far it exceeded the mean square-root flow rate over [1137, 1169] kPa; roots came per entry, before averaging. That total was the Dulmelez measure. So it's 15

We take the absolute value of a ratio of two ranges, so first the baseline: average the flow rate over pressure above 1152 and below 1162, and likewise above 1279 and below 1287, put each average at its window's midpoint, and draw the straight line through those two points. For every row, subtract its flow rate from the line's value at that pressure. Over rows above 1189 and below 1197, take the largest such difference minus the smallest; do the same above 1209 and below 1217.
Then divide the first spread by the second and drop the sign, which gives 1.43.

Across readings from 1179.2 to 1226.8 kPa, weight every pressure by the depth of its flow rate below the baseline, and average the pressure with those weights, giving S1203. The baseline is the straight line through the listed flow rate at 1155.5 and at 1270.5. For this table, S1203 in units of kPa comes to 1206.3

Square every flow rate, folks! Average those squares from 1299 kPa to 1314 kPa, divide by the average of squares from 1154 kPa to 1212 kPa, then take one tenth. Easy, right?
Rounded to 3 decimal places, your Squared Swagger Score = 0.132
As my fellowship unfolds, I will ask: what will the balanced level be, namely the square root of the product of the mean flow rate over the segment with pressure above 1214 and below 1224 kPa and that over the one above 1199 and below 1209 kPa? 204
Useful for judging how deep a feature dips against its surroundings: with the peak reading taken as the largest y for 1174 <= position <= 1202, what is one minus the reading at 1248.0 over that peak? 0.2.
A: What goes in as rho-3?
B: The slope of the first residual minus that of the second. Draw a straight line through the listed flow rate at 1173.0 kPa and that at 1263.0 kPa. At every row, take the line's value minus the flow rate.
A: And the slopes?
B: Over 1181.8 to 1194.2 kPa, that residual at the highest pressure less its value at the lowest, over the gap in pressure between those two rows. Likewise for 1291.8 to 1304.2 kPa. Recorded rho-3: 0.6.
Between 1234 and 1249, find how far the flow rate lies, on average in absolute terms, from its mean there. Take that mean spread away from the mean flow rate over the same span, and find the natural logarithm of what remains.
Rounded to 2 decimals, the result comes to 5.13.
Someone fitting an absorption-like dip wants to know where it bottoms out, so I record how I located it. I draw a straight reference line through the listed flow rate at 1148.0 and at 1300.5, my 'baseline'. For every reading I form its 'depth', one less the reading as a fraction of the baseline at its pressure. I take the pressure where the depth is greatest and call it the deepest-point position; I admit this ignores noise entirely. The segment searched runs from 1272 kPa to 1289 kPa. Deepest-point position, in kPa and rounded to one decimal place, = 1273.0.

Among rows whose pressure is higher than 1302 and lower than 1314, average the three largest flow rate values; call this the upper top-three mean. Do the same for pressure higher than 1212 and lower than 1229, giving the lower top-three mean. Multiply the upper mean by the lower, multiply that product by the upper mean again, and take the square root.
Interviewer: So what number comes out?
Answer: 3297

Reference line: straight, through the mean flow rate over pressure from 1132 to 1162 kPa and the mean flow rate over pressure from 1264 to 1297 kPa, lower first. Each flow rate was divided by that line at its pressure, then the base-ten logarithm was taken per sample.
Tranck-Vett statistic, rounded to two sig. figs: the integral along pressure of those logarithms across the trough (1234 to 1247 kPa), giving -0.12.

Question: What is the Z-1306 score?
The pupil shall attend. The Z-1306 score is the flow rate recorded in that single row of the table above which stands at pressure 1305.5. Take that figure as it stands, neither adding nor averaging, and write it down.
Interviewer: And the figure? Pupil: 226.3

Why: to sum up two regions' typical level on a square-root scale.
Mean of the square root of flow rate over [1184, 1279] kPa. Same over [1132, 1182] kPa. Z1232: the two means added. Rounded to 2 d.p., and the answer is 27.15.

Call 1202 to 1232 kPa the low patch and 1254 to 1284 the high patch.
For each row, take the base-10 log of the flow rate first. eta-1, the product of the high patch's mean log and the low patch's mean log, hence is 4.95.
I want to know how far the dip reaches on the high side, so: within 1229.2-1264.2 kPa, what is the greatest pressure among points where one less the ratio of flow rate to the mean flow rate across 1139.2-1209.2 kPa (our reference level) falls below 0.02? 1238.0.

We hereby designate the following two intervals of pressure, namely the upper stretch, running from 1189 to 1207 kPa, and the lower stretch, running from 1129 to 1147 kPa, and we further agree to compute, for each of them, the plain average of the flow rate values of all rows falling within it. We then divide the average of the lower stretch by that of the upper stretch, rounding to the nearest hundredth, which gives 0.97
